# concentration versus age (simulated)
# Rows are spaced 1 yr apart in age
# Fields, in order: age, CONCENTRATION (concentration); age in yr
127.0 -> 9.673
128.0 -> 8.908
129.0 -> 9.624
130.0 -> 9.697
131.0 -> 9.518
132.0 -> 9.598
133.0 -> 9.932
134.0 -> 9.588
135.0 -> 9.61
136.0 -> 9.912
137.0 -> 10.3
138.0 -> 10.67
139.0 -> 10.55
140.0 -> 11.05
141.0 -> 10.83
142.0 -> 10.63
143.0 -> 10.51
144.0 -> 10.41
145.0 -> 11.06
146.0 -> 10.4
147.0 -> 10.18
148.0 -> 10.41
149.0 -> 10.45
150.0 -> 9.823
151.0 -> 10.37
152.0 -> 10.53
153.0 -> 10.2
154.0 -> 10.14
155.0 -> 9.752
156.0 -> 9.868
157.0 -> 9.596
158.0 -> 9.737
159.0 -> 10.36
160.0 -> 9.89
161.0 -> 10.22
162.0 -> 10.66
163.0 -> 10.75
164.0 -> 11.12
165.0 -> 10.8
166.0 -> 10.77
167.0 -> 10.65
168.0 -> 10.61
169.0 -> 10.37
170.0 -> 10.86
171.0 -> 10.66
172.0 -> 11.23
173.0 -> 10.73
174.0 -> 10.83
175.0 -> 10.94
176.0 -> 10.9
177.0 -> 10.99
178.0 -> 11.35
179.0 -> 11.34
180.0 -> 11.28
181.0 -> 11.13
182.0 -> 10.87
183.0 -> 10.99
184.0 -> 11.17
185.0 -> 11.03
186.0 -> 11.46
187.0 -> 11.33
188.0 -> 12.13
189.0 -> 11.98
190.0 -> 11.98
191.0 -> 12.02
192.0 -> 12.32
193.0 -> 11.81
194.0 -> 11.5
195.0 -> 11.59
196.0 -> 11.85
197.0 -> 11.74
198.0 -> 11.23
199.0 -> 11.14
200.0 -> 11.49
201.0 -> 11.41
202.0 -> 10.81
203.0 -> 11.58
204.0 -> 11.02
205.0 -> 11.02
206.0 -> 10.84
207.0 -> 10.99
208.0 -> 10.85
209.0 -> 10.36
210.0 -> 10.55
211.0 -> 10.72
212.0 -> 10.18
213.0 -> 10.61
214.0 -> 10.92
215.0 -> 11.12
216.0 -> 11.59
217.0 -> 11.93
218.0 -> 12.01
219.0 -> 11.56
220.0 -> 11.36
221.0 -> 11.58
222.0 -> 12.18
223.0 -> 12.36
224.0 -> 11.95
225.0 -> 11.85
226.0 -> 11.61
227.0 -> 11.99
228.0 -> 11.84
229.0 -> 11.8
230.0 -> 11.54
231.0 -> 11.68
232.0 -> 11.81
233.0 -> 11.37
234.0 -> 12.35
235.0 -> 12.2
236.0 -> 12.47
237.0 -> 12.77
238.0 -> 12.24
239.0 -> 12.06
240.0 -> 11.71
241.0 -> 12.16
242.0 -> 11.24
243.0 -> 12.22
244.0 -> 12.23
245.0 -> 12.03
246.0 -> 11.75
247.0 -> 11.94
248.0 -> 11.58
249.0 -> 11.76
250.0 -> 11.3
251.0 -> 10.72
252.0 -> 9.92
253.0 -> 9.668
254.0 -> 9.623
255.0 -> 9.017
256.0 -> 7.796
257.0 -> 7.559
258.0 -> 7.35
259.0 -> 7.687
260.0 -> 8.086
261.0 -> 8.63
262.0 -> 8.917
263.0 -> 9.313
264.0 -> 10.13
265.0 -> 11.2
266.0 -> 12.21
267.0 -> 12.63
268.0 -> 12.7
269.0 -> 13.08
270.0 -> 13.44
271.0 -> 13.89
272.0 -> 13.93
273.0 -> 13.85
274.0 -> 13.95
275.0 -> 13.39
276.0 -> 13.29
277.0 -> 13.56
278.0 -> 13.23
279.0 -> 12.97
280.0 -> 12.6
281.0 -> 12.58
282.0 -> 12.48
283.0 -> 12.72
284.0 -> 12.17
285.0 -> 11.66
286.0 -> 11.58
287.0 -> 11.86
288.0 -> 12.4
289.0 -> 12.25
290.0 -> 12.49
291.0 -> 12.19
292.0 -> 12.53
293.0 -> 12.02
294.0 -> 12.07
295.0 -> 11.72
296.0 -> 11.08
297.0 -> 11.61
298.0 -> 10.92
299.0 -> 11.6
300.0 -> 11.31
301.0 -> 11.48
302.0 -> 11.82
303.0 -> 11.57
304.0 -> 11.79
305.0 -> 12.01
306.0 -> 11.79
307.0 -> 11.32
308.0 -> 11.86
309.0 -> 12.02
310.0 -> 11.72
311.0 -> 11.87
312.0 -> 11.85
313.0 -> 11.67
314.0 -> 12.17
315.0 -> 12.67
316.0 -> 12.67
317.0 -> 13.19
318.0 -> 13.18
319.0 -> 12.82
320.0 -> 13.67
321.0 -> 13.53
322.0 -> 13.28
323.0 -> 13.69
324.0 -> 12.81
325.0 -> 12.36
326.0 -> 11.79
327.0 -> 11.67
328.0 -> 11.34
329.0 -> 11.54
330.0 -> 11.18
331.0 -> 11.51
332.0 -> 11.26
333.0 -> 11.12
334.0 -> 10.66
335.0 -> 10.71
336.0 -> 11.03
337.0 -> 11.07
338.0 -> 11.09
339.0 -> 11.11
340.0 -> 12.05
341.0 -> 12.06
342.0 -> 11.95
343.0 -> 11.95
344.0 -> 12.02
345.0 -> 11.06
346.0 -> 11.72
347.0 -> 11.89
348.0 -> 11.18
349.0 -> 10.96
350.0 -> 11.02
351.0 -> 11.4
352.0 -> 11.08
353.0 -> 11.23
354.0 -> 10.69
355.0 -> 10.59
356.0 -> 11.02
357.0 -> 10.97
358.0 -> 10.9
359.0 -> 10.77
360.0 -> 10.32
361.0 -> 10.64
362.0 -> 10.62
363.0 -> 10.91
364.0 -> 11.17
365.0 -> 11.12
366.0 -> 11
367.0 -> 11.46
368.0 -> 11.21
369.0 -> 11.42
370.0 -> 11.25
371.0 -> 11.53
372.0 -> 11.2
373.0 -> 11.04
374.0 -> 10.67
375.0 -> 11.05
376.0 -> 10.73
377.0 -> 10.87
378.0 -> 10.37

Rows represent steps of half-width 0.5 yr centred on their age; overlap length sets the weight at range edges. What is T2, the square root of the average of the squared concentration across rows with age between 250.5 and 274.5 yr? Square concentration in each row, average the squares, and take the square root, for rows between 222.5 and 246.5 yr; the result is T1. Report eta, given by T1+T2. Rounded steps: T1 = 12.0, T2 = 10.9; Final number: 22.9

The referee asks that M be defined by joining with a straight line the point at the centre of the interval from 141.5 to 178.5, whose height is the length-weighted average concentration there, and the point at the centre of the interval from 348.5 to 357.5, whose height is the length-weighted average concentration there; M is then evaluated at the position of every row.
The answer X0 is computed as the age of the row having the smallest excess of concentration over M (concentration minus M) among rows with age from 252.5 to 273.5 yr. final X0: 258.0 yr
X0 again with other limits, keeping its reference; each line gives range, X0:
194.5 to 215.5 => 212.0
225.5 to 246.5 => 242.0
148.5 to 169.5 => 157.0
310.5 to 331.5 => 330.0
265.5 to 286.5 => 286.0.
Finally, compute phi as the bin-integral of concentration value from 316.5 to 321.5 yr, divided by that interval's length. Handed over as 13.3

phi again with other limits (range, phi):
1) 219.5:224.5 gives 11.9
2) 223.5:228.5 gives 11.8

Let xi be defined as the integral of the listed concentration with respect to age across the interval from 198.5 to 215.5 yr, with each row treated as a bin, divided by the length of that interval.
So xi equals 10.9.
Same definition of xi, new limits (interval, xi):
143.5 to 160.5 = 10.2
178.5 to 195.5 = 11.5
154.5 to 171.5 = 10.4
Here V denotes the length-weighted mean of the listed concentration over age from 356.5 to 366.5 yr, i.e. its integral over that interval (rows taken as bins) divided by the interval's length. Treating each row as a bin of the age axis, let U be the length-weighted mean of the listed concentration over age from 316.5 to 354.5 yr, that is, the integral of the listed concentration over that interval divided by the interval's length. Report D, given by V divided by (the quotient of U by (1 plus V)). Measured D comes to 10.9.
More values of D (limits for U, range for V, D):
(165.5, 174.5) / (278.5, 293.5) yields 15.2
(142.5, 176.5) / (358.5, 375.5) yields 12.7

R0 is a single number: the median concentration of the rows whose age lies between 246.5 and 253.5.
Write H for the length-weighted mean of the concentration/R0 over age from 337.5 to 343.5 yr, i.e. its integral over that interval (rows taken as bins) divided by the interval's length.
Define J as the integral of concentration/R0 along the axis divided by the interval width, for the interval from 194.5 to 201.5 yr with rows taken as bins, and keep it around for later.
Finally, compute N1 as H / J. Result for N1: 1.02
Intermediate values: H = 1.04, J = 1.02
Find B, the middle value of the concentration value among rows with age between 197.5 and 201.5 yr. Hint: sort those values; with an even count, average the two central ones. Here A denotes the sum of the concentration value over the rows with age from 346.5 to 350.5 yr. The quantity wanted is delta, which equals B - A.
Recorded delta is -33.7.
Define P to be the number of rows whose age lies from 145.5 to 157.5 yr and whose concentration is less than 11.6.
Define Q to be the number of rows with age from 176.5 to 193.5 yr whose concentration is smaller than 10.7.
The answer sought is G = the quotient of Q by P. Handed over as 0.0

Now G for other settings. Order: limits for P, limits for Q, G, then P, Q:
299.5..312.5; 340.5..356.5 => 0.5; 4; 2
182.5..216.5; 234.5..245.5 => 0.0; 26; 0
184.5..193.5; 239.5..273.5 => 4.3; 3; 13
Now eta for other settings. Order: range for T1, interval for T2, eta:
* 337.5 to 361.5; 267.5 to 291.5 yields 24.1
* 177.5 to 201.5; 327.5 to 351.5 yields 22.9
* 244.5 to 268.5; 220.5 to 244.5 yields 22.3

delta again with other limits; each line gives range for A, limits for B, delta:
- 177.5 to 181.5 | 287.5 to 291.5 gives -32.8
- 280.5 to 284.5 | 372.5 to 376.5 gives -39.1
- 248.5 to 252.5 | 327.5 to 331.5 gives -32.3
